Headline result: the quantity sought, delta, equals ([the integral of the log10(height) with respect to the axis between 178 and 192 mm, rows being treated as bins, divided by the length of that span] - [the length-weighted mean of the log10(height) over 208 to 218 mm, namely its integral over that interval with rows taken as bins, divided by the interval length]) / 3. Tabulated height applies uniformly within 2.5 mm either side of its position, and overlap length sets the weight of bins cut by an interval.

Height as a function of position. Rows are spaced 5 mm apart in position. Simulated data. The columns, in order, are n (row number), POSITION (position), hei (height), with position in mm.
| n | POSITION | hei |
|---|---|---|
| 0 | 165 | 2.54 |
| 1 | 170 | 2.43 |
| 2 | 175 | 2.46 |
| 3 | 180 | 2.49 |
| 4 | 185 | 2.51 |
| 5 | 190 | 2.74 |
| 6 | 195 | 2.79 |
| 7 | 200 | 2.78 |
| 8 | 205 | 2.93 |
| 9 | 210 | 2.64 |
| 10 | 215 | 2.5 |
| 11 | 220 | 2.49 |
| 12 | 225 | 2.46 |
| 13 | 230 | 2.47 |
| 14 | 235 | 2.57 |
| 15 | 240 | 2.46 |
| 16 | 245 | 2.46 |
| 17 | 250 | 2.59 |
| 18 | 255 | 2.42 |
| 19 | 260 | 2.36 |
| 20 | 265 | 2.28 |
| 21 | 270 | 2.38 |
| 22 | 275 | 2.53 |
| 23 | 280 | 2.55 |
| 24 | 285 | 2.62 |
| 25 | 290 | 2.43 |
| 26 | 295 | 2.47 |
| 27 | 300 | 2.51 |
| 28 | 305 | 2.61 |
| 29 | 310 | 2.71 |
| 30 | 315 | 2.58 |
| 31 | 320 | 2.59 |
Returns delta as 0.0008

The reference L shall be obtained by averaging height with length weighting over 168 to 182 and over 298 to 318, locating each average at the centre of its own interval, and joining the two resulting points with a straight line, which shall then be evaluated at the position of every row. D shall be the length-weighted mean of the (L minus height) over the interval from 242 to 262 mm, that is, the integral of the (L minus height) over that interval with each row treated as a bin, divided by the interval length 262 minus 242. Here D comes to 0.08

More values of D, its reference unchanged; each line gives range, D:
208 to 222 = -0.04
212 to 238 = 0.01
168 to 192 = -0.06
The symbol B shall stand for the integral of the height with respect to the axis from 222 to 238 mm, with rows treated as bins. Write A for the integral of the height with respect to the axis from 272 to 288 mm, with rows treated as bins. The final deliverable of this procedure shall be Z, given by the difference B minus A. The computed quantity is -1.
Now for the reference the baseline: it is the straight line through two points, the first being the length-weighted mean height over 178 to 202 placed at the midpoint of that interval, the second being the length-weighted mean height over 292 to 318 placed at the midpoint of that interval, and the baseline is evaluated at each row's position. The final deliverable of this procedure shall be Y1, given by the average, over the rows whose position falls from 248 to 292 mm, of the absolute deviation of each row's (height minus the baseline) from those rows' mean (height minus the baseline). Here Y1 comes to 0.100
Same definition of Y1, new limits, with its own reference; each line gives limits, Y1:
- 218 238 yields 0.039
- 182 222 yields 0.134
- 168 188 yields 0.031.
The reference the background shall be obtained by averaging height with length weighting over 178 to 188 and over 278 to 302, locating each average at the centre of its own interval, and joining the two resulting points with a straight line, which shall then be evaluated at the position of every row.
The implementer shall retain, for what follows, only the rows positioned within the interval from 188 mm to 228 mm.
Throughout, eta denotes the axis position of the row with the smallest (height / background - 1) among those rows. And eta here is 225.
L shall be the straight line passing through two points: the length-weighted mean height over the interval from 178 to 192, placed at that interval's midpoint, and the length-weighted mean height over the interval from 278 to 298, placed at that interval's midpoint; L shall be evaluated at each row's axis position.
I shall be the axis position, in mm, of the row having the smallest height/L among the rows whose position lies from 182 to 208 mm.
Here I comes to 185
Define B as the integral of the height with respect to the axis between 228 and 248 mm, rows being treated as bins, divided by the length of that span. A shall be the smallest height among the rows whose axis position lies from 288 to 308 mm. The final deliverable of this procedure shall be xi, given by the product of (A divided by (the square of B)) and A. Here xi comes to 0.95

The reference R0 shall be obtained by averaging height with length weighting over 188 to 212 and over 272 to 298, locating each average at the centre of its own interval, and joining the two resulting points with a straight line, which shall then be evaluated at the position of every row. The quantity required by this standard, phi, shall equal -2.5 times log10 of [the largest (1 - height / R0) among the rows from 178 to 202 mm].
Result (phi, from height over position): 2.3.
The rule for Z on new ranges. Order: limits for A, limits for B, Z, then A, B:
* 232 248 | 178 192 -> -4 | 40.0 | 36.1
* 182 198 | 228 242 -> -8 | 42.8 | 35.0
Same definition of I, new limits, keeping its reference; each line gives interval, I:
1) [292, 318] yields 295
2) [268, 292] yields 270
